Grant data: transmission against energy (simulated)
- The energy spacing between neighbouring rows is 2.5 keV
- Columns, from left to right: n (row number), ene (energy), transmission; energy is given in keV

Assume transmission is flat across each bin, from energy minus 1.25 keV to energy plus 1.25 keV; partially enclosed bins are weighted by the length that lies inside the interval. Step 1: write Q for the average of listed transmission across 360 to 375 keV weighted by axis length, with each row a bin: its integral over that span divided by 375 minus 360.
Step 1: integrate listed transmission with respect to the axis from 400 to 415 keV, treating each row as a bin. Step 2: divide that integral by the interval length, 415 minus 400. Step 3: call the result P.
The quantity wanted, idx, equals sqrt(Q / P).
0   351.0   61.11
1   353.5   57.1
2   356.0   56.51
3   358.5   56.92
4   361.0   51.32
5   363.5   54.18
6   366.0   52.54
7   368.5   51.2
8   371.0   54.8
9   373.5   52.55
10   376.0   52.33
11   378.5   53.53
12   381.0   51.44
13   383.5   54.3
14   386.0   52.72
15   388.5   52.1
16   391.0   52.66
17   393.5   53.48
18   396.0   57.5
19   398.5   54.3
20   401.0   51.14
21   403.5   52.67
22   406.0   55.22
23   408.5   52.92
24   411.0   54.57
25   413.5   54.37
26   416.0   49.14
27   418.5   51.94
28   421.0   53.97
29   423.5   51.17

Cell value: 0.994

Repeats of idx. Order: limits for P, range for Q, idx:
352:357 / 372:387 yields 0.963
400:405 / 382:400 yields 1.016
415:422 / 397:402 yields 1.013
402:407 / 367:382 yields 0.990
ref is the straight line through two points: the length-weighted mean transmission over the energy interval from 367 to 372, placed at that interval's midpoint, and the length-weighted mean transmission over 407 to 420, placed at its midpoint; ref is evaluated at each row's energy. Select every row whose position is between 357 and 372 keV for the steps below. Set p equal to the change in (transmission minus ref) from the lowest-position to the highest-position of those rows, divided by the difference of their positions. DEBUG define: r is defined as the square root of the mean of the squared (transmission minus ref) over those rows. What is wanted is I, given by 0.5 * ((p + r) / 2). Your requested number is 0.49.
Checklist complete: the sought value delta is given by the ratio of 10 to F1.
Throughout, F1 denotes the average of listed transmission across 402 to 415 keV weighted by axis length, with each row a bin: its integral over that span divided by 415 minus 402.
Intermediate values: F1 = 53.8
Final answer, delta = 0.186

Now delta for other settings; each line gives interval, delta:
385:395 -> 0.189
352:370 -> 0.184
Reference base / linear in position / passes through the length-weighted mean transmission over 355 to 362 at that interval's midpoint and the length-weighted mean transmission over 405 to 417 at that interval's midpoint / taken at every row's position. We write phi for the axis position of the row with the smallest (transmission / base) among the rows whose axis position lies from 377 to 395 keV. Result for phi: 381.0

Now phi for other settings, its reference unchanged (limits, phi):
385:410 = 401.0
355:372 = 361.0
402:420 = 416.0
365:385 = 368.5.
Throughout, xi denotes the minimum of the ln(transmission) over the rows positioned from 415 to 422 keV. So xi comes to 3.89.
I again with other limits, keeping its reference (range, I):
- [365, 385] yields 0.33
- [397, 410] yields 0.34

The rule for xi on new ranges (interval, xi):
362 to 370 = 3.94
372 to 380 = 3.96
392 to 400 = 3.98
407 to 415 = 3.97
